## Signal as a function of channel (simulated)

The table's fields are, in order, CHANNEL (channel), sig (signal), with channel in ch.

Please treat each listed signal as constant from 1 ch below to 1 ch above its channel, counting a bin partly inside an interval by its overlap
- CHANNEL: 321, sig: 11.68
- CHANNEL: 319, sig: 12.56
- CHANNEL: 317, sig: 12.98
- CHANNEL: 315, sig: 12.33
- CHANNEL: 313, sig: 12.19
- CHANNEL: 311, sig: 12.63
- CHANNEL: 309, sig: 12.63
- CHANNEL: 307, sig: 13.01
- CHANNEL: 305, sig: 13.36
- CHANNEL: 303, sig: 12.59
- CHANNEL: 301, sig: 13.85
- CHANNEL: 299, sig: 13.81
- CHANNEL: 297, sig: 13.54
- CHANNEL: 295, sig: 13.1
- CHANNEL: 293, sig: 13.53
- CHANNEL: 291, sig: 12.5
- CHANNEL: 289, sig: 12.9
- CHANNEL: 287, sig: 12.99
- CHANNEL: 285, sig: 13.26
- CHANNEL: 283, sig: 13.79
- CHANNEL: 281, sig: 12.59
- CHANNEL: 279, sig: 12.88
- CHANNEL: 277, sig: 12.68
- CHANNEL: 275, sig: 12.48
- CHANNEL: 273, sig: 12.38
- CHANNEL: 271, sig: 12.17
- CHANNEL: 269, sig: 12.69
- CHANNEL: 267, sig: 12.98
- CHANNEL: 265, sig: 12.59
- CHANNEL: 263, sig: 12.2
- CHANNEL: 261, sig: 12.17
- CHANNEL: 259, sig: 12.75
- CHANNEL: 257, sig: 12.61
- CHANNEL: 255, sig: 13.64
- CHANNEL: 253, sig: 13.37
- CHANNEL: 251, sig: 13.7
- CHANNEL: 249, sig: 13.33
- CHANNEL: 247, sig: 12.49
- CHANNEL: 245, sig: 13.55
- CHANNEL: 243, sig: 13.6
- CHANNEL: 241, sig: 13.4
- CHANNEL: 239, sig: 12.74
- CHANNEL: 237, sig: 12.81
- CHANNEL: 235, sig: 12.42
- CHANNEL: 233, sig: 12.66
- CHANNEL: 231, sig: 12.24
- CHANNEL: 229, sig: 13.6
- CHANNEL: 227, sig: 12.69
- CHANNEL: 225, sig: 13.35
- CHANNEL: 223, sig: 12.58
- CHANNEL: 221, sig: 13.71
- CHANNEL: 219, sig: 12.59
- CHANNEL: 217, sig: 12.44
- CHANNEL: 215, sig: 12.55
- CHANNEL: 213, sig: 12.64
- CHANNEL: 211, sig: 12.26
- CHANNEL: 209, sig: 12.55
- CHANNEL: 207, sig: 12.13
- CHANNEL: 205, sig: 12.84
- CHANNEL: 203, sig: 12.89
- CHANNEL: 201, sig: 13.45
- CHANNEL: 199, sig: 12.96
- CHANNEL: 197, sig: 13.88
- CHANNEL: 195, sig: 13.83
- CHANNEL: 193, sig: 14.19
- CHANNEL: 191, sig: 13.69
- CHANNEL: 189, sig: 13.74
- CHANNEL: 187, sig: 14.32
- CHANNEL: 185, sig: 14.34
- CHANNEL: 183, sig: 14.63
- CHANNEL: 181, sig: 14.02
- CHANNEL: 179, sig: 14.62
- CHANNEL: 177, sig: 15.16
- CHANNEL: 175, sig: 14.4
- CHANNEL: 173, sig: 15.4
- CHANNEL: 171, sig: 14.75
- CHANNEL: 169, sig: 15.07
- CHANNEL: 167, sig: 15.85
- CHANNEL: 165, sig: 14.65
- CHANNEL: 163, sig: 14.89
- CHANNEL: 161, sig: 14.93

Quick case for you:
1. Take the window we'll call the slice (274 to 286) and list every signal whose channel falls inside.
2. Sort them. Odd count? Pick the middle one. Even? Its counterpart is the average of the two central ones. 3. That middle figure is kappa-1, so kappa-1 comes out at 12.8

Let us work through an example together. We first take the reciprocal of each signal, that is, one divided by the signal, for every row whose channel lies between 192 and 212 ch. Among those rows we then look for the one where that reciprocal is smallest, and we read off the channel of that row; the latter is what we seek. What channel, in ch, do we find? 193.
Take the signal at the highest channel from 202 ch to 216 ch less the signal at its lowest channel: -0.3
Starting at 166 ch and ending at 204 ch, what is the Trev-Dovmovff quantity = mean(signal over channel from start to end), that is 14.3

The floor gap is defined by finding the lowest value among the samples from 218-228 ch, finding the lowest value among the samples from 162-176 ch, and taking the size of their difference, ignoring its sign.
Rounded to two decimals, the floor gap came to 1.82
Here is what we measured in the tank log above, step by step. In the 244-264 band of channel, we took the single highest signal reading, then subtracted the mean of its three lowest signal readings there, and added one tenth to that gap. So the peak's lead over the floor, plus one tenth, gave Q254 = 1.51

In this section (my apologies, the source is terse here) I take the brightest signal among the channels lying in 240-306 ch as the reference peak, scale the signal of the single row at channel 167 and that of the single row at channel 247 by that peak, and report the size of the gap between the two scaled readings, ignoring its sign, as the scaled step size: 0.243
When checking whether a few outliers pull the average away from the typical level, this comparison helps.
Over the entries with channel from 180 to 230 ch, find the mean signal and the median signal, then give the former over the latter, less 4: -3.01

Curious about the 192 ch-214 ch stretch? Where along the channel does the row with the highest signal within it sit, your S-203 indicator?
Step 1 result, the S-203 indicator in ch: 193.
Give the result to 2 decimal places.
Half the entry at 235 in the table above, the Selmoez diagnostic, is 6.21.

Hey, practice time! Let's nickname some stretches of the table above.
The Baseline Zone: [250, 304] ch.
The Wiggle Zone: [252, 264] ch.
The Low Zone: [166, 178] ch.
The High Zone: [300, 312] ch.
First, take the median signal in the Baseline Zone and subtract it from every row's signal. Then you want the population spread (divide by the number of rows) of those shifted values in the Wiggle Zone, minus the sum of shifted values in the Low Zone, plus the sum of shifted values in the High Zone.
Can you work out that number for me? -12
